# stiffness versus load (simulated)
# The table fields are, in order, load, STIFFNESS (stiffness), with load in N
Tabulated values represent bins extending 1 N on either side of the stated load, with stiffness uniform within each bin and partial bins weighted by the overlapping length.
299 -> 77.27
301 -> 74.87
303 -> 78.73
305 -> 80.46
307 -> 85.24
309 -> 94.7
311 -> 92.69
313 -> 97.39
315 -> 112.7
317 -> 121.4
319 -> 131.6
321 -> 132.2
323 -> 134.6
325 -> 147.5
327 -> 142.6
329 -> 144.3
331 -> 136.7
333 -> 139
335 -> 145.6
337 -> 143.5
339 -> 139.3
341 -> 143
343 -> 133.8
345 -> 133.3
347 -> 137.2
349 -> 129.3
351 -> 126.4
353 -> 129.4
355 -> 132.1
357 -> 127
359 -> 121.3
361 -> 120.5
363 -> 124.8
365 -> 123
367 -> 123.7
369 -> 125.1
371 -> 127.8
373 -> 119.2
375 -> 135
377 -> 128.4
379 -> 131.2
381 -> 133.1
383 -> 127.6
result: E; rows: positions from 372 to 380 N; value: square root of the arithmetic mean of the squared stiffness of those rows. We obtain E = 129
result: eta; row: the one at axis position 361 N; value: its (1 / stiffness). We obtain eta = 0.0083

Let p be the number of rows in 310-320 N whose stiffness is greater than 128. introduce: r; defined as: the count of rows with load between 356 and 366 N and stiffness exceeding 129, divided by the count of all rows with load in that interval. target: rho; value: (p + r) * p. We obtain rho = 1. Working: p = 1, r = 0.00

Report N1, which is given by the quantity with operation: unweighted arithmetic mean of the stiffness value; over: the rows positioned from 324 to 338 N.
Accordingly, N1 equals 143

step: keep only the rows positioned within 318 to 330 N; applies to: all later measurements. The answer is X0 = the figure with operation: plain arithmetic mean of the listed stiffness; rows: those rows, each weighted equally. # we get 139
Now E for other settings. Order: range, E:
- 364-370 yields 124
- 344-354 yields 131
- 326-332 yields 141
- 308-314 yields 95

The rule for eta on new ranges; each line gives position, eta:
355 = 0.0076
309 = 0.0106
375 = 0.0074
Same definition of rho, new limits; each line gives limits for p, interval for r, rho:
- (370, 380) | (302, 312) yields 9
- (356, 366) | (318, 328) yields 0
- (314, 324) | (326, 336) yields 12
